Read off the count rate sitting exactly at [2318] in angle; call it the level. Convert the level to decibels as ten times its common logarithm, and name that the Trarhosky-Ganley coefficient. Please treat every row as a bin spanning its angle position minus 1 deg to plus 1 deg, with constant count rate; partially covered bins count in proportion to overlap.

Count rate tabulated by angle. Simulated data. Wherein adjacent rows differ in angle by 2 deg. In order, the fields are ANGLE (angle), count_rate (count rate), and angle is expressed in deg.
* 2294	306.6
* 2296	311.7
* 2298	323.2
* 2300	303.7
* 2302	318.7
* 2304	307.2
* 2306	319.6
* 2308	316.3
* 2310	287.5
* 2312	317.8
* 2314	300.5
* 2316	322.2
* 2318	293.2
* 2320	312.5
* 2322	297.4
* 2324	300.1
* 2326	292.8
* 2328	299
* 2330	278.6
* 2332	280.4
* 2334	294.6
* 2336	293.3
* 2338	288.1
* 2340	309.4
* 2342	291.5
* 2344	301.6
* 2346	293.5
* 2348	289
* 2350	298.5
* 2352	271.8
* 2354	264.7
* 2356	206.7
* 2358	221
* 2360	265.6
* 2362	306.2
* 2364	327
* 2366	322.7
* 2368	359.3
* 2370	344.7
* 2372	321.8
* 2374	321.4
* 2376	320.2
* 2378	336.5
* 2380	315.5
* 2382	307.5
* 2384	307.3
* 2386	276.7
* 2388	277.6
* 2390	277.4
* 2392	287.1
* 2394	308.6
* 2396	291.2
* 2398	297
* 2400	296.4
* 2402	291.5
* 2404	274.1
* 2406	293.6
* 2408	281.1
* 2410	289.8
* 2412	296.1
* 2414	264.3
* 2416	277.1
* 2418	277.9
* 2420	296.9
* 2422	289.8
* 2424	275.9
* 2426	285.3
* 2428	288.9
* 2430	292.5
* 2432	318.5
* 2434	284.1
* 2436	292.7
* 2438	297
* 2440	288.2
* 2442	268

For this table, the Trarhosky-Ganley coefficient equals 24.67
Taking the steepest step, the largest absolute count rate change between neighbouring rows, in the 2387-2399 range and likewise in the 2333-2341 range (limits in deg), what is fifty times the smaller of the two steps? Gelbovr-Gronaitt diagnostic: 1065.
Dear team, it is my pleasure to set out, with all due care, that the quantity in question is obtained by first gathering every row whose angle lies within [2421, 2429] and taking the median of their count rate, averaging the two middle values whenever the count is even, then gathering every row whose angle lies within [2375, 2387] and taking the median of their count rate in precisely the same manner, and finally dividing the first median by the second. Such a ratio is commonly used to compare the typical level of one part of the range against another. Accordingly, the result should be 0.922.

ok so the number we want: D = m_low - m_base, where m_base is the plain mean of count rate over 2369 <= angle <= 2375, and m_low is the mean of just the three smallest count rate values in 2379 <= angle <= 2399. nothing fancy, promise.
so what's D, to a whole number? -52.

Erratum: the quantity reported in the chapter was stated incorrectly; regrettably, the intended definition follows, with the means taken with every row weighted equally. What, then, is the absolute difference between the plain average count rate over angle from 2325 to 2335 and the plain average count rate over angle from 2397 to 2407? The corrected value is 1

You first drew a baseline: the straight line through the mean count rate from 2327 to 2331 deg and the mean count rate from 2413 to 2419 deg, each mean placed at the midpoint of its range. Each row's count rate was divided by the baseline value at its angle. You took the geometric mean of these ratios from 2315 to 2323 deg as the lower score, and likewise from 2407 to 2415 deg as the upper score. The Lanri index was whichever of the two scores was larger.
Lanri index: 1.05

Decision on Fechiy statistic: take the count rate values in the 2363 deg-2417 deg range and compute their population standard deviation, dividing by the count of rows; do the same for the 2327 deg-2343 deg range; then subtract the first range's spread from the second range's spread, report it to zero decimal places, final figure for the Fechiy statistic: -14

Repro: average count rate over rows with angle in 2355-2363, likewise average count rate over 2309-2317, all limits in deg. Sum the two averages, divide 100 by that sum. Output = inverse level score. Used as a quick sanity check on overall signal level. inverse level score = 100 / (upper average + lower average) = 0.180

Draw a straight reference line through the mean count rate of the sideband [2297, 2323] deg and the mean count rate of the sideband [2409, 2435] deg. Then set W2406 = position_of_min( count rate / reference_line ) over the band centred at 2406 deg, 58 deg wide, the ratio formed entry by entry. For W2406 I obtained 2414 deg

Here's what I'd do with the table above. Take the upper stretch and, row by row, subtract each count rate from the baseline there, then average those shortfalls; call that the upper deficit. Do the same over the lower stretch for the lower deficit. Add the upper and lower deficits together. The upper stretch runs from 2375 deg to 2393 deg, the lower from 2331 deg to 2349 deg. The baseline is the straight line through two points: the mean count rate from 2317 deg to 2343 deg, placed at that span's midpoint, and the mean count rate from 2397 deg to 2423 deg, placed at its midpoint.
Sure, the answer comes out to -11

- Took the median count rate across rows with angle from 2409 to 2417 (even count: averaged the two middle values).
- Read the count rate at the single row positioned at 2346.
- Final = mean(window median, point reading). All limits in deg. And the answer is 288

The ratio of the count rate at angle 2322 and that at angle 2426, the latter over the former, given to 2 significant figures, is 0.96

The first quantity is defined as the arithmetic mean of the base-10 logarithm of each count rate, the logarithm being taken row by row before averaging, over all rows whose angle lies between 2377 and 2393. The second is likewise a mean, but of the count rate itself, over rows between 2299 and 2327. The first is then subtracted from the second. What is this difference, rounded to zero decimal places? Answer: 304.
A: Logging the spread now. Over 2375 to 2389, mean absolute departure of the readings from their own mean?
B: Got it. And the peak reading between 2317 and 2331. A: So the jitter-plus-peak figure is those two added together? 329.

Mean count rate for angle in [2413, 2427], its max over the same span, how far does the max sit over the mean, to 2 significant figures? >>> 16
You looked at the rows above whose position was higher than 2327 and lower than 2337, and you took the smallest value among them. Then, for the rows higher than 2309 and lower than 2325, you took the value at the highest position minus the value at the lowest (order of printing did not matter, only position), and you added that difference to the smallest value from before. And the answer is 291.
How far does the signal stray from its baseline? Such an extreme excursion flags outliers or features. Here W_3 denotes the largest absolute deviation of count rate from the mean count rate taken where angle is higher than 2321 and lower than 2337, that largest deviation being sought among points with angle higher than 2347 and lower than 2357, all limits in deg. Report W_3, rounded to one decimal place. 85.3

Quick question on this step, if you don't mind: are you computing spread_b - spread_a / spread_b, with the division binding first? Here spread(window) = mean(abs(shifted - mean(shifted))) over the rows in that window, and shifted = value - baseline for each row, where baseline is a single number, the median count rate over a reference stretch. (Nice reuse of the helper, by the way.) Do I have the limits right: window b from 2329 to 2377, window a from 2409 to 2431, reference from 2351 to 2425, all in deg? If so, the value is 24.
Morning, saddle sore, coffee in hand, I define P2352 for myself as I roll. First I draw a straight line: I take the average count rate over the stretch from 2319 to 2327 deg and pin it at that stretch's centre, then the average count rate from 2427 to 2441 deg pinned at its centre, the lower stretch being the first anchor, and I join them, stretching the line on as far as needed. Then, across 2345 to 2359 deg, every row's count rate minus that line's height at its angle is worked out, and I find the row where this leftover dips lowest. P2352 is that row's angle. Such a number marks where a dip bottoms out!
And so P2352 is 2356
